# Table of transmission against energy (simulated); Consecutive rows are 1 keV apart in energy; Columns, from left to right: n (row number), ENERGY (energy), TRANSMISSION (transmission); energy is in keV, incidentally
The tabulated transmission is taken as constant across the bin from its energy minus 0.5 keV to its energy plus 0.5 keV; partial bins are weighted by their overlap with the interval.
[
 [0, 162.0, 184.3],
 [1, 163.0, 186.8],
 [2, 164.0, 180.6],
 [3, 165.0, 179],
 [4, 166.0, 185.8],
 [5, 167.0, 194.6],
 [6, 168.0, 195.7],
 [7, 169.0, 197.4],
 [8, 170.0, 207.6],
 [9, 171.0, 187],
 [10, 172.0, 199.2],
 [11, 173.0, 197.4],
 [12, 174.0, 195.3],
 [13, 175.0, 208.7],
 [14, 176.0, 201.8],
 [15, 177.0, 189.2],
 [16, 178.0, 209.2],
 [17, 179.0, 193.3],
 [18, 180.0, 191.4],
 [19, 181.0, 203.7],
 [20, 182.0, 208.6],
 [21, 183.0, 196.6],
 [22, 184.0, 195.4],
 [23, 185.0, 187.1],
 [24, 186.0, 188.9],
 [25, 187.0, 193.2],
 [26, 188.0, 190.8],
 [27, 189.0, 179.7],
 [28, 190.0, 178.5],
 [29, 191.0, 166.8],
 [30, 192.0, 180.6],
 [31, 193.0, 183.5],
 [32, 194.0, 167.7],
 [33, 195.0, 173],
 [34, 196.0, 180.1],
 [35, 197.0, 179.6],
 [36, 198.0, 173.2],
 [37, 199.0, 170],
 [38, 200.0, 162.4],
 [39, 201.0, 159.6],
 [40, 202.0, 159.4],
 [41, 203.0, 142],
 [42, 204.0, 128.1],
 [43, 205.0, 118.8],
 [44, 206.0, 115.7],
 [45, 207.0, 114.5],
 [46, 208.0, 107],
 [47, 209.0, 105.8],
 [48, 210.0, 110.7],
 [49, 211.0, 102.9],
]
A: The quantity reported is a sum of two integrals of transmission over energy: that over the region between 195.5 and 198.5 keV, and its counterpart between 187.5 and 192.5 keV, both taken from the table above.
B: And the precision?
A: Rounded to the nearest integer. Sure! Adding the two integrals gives 1429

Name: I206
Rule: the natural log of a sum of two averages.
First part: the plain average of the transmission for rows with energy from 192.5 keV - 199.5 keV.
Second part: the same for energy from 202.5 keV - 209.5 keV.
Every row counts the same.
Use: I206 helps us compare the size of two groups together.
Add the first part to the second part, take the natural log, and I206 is 5.68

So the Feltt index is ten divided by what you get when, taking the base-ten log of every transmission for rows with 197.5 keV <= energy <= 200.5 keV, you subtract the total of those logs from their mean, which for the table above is -2.25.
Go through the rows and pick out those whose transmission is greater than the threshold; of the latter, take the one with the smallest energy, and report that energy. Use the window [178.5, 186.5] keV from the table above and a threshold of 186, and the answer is 179.0 keV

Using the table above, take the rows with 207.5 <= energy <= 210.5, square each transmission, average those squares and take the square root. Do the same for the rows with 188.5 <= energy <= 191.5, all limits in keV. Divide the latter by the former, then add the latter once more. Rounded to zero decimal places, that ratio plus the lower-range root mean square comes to 177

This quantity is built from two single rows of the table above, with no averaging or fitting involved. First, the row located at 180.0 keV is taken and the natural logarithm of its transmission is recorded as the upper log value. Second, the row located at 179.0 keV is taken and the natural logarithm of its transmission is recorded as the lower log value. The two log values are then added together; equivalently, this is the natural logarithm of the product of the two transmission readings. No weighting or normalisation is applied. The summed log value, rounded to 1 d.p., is 10.5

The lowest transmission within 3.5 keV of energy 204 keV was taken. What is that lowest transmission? 114.5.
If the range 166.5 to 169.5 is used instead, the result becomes 194.6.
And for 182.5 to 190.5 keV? 178.5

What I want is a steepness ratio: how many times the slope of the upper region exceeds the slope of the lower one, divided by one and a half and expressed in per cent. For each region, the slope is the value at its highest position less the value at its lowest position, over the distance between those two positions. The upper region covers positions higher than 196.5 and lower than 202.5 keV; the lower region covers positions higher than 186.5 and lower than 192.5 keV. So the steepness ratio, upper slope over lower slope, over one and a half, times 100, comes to 107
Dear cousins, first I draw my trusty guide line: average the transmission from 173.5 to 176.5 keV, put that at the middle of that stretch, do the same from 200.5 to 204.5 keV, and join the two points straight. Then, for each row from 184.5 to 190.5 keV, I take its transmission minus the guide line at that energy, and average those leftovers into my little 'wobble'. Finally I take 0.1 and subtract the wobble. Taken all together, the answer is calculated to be -9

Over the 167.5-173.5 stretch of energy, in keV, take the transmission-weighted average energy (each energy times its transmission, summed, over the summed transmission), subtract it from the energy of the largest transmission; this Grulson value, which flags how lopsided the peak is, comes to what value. -0.5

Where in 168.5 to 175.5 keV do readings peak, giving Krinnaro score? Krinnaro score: 175.0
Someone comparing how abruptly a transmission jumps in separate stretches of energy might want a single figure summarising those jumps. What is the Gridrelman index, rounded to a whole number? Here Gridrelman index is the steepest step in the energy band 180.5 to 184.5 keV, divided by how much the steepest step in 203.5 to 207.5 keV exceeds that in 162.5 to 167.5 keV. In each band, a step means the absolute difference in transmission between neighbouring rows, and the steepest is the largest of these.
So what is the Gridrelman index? 24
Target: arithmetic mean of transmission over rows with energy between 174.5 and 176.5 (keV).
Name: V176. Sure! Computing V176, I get 205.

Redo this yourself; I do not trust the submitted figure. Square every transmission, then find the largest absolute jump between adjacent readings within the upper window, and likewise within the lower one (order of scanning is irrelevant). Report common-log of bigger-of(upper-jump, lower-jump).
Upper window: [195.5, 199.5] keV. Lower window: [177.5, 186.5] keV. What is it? 3.81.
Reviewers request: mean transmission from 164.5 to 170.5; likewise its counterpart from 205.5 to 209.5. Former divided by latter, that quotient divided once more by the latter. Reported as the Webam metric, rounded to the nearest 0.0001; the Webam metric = 0.0158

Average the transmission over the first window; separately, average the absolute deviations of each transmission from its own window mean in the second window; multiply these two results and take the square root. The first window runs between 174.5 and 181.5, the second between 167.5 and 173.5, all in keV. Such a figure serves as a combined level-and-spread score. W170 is 28.3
